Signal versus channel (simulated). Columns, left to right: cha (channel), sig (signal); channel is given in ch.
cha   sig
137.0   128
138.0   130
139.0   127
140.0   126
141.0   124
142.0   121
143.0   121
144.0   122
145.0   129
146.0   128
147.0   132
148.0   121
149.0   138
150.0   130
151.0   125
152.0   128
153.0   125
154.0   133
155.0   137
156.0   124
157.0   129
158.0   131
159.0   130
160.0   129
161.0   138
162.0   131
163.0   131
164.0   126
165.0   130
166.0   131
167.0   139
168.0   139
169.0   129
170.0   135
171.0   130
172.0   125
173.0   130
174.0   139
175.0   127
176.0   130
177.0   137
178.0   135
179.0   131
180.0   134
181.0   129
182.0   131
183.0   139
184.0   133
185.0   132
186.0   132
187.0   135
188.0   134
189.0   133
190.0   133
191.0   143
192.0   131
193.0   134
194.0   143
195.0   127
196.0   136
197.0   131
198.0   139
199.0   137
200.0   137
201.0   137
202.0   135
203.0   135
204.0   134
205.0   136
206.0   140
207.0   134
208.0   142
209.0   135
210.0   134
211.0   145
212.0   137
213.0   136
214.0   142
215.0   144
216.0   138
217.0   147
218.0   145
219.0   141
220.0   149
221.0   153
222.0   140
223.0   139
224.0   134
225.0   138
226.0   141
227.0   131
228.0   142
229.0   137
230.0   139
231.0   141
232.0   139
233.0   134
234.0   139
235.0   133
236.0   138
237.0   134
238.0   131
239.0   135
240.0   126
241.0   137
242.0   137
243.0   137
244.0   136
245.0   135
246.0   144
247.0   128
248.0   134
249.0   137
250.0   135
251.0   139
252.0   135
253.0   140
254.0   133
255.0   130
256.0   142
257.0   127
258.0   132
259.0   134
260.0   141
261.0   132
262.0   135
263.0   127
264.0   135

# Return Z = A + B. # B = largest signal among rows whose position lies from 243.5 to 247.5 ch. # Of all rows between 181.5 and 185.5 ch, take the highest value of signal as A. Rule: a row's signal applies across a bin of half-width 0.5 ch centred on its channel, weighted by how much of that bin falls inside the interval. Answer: 283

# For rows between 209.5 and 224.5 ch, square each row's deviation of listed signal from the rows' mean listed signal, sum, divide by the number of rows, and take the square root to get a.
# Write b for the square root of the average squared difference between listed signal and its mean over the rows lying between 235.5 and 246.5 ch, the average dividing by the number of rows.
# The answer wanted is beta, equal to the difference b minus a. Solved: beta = -1.1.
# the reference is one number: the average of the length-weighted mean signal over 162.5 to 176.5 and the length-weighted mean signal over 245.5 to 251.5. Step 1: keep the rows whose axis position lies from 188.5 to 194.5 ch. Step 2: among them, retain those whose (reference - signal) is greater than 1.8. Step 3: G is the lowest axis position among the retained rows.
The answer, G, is 192.0 ch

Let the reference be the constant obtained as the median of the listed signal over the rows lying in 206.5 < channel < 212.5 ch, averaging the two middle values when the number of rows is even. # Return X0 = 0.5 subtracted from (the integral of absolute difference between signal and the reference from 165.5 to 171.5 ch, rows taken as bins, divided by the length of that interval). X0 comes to 3.7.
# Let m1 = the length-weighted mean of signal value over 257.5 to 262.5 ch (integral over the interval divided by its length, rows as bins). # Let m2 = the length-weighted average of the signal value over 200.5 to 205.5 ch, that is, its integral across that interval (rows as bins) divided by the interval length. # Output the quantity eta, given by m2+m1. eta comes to 270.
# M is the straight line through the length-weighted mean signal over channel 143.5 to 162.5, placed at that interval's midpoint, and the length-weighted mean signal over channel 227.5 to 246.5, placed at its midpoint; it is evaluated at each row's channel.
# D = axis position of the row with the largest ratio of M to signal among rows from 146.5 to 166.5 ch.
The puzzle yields 148.0 ch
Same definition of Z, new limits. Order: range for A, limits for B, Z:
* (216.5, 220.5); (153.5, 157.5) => 286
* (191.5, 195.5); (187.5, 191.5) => 286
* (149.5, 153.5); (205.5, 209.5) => 272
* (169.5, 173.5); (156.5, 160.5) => 266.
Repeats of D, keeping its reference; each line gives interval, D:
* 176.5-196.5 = 195.0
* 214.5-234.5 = 227.0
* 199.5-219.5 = 210.0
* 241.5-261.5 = 257.0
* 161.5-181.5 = 172.0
